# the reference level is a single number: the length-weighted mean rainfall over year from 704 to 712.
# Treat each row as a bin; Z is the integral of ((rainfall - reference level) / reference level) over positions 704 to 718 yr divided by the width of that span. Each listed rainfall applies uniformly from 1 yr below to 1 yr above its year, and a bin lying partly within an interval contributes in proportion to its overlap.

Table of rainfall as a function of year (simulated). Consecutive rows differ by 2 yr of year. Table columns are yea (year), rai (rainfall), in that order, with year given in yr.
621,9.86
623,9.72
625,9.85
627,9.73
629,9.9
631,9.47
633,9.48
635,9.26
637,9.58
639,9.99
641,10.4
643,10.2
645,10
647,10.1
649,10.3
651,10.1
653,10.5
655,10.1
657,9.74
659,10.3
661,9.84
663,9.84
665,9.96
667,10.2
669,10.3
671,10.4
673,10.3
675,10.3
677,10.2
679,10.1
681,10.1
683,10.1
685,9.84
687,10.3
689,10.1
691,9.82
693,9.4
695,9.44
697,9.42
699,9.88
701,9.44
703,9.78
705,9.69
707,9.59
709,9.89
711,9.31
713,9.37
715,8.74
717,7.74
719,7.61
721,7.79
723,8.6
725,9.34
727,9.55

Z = -0.04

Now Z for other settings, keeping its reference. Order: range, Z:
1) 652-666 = 0.04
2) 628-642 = 0.01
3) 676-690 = 0.05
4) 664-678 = 0.06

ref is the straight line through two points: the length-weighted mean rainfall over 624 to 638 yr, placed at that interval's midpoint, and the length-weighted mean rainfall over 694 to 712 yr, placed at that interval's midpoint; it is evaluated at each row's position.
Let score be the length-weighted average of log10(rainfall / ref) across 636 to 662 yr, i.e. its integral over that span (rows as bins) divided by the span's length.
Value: 0.021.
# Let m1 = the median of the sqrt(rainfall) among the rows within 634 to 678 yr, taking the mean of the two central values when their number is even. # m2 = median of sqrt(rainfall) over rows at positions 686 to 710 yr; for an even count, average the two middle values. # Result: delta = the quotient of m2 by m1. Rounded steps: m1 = 3.19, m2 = 3.12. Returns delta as 0.98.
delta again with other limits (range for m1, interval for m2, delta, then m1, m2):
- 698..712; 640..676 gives 1.03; 3.11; 3.19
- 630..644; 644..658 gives 1.03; 3.10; 3.18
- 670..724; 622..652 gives 1.01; 3.13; 3.15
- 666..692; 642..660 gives 1.00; 3.19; 3.18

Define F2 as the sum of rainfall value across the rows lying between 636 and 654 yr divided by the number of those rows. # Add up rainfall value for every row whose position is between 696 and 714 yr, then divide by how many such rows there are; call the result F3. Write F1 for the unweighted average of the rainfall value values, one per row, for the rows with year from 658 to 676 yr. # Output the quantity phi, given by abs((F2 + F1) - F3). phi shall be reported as 10.7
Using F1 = 10.2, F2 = 10.13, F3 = 9.6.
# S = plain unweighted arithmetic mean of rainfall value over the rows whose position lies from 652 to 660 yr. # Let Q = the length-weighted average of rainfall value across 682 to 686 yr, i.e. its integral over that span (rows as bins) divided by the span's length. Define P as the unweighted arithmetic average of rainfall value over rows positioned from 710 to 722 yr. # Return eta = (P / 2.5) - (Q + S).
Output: -16.8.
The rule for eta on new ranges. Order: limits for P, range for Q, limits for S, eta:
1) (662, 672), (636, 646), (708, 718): -15.0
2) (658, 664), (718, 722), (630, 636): -13.1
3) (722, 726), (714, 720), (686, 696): -14.3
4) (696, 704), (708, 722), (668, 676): -15.1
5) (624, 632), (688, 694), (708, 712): -15.5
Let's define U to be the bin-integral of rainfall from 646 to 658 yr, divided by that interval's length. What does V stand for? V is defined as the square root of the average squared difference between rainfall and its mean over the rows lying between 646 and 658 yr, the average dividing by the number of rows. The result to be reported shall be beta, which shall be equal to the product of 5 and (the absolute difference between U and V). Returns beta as 49.5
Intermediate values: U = 10.1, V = 0.23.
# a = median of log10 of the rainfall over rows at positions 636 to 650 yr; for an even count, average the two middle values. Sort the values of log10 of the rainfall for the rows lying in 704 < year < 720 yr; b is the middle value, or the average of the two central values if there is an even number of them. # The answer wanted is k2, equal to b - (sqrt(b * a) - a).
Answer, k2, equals 0.99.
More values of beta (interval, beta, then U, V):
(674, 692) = 49.7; 10.1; 0.16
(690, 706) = 47.1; 9.6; 0.19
